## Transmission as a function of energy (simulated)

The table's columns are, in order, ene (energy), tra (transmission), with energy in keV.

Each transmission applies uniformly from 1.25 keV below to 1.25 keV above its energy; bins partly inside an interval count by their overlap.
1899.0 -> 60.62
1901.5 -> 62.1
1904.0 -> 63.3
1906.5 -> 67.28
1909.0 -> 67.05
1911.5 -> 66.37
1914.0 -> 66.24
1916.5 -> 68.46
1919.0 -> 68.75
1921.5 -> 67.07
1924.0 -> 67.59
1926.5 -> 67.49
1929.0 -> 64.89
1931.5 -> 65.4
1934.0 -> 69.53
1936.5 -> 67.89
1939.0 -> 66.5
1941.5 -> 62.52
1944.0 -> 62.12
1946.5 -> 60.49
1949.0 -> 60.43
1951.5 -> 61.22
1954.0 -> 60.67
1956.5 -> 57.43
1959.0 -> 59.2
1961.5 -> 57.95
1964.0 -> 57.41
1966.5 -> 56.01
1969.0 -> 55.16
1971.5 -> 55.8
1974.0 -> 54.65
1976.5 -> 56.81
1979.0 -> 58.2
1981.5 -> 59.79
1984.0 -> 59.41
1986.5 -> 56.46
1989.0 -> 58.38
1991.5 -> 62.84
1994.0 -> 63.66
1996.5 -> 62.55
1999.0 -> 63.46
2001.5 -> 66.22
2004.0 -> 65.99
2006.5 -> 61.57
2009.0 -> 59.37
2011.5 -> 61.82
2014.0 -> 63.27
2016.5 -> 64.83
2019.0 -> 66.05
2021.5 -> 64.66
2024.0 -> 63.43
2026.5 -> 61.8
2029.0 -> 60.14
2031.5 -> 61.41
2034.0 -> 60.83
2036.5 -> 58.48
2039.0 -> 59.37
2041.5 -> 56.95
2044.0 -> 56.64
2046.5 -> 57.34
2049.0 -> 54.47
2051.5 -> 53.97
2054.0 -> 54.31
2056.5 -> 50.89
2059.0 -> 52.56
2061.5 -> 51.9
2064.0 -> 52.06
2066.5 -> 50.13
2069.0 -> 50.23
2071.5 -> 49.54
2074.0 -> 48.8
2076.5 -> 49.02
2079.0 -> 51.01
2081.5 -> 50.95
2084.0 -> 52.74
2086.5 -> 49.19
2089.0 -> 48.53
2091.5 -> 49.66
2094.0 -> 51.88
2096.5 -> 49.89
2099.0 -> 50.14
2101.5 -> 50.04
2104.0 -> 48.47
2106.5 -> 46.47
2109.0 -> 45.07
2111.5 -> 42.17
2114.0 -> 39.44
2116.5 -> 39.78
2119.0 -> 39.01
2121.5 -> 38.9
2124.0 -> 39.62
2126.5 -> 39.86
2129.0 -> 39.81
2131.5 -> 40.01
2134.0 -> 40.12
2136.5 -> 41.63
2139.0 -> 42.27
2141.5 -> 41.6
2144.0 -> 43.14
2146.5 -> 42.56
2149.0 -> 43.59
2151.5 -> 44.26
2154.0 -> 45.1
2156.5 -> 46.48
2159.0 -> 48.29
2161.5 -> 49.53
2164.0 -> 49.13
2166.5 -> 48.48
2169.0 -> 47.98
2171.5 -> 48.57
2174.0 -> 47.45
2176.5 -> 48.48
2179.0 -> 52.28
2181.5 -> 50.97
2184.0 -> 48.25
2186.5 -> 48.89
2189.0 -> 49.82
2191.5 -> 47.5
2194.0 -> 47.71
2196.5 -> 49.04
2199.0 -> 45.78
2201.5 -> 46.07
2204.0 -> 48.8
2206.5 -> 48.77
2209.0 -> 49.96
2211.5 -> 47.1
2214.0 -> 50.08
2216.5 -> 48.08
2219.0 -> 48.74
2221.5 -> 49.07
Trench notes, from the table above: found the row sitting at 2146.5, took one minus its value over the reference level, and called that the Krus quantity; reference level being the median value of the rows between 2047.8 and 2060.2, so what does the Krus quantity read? 0.21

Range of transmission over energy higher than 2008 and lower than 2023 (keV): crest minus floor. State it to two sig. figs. 6.7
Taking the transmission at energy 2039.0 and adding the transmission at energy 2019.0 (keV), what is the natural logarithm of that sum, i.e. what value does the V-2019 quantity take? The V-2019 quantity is 4.83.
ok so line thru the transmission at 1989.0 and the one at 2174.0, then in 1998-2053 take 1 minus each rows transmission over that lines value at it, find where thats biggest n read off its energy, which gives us 2051.5 keV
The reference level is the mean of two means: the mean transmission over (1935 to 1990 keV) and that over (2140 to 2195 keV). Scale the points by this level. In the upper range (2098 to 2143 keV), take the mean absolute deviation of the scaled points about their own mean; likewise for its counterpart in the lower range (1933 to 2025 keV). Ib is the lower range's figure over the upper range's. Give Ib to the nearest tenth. 1.0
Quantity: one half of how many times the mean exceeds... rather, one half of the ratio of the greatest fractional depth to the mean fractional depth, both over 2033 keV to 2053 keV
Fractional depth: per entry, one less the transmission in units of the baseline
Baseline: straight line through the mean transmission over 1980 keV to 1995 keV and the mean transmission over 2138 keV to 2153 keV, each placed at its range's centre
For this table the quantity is 0.1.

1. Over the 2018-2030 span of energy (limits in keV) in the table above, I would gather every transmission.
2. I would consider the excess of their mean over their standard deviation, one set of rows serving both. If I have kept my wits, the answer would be 61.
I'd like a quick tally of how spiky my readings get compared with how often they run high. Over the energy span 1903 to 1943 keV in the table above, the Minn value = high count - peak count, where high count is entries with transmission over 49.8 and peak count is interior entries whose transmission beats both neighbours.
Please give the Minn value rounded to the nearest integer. 12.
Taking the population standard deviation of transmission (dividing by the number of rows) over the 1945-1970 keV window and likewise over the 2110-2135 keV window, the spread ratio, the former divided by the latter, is 2.3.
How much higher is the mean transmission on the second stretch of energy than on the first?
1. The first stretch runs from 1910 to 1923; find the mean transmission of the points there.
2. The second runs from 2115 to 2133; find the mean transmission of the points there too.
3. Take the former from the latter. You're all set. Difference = -27.8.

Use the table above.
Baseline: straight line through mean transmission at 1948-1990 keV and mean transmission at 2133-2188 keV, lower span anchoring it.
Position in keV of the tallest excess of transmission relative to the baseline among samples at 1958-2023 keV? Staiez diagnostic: 2019.0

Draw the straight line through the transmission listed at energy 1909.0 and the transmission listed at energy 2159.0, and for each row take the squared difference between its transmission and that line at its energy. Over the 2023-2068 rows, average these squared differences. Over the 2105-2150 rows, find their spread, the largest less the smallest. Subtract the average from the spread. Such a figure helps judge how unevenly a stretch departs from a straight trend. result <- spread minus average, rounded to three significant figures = 112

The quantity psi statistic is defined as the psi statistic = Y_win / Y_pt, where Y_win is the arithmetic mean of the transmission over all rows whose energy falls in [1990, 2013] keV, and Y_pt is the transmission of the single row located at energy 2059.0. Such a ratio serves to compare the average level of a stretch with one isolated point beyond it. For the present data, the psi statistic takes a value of 1.20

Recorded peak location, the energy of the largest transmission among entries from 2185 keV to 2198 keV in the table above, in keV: 2189.0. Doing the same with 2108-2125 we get 2109.0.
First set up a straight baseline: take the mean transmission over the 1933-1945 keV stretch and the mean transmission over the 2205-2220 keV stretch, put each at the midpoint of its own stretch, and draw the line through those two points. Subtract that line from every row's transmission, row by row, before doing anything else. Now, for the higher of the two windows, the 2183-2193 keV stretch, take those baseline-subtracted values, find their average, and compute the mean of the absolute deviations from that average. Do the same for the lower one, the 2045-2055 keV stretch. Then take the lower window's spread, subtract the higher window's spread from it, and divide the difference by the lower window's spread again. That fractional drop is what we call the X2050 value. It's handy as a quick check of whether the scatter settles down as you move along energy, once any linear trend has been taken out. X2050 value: 0.29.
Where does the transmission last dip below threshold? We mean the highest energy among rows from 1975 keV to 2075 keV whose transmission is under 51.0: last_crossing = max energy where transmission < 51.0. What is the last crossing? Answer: 2074.0 keV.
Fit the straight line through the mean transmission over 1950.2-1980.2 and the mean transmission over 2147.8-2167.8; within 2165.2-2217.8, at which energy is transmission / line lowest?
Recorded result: 2199.0 keV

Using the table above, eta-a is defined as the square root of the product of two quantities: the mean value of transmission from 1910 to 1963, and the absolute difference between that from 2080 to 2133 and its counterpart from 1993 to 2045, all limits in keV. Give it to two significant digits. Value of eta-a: 33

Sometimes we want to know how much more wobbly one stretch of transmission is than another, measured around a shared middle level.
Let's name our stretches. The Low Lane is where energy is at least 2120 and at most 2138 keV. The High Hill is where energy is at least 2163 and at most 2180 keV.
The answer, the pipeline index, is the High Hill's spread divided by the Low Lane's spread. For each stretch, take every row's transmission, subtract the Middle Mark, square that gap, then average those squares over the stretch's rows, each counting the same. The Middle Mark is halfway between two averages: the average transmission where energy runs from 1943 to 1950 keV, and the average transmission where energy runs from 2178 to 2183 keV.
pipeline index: 0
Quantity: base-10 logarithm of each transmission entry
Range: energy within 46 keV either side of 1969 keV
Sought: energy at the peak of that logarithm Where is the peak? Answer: 1934.0 keV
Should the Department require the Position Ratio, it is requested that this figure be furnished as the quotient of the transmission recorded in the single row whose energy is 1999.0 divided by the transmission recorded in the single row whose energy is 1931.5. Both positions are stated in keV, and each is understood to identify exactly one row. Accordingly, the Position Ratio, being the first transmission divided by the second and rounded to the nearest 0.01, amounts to 0.97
